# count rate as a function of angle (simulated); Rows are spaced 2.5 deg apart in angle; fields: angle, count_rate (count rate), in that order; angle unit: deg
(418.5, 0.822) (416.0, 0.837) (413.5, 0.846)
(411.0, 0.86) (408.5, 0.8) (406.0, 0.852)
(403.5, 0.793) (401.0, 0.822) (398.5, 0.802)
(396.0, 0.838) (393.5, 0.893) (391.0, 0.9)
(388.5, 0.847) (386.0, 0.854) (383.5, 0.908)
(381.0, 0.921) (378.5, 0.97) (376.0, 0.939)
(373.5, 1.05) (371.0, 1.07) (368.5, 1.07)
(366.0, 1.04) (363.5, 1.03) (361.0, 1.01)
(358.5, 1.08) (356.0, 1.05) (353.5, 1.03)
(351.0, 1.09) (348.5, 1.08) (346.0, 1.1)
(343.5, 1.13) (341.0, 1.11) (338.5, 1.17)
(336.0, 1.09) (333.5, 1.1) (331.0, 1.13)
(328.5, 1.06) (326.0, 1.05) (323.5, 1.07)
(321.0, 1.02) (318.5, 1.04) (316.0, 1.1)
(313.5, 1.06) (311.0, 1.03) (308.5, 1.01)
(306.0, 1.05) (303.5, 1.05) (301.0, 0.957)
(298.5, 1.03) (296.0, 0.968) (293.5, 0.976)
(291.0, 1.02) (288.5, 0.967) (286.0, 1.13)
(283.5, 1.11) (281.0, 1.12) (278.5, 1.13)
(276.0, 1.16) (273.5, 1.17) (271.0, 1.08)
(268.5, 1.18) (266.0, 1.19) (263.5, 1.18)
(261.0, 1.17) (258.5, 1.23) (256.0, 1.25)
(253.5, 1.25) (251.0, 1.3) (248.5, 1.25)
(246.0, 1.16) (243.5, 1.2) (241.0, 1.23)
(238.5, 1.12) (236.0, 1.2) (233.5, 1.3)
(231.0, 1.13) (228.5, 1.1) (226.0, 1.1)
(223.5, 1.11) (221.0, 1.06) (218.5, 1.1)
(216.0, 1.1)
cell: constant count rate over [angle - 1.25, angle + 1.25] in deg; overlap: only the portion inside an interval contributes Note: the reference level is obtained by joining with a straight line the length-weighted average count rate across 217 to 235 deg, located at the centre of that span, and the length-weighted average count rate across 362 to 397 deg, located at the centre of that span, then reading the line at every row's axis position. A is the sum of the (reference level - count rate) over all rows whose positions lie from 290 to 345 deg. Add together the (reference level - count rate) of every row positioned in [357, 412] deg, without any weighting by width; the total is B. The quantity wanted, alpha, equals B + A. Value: -0.2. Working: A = -0.7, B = 0.49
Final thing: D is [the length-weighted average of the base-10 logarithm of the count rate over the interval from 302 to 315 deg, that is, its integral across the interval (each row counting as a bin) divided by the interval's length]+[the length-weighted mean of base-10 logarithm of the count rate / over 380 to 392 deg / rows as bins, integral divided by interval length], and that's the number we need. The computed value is -0.04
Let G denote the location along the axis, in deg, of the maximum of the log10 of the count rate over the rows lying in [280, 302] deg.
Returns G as 286.0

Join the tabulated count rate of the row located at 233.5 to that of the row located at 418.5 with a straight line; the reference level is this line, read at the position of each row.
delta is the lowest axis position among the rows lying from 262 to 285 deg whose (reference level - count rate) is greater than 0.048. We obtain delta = 271.0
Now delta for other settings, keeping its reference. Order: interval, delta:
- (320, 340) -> 321.0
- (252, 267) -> 261.0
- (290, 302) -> 291.0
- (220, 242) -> 221.0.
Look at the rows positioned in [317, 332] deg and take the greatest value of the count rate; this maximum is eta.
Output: 1.13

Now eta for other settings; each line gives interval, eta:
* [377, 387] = 0.97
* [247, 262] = 1.3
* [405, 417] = 0.86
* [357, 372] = 1.08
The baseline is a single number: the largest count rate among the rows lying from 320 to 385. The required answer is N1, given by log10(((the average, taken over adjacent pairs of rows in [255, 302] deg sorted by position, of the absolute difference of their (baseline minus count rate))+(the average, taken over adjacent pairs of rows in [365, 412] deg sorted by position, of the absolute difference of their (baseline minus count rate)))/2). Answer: -1.39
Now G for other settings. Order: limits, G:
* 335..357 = 338.5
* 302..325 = 316.0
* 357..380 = 358.5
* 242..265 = 251.0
